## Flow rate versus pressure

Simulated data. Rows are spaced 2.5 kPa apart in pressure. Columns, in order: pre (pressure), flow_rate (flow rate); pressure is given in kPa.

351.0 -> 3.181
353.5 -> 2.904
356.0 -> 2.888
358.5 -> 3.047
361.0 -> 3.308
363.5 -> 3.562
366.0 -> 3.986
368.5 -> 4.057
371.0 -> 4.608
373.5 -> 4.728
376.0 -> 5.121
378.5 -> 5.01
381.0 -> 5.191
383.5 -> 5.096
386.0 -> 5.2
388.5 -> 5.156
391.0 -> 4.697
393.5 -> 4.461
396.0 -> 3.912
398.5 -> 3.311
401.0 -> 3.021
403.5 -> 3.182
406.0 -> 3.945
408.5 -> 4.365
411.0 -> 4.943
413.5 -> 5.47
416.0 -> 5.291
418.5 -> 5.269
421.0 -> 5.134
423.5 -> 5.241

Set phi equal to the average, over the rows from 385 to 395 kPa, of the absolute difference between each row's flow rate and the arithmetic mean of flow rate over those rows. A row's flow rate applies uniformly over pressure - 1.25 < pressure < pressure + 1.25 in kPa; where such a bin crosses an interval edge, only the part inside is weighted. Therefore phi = 0.30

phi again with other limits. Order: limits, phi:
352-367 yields 0.34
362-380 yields 0.49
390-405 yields 0.59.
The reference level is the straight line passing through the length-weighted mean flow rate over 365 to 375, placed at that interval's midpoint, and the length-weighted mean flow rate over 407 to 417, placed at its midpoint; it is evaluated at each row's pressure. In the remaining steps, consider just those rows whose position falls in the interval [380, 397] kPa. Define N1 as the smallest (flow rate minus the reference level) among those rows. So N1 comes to -0.8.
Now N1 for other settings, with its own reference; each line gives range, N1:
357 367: -1.2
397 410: -1.8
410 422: 0.0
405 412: -1.0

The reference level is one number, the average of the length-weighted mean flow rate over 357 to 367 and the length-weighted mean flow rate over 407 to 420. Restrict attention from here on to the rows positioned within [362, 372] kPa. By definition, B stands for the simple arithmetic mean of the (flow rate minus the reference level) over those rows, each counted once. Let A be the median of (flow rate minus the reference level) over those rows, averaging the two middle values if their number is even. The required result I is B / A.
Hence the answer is 0.9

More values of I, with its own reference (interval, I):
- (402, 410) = 1.4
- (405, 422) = 0.8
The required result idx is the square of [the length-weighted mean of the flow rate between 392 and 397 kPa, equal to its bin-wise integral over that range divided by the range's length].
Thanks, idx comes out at 18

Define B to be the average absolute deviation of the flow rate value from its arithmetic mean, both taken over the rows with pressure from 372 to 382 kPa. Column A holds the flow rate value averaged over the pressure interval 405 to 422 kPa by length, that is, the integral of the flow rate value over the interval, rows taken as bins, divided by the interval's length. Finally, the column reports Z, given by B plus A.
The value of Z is 5.07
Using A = 4.9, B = 0.1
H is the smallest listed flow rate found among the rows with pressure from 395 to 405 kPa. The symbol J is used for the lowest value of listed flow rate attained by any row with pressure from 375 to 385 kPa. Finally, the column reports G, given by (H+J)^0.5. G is 2.83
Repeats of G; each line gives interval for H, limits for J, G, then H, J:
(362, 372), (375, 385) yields 2.93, 3.562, 5.01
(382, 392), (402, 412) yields 2.81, 4.697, 3.182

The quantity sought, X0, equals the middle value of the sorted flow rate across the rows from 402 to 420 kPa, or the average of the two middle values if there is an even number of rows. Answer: 4.94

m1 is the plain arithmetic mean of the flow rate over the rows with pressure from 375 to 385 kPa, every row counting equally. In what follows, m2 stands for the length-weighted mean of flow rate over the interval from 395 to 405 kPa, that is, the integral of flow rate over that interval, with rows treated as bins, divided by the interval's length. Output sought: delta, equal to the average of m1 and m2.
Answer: 4.2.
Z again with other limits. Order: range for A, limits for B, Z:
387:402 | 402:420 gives 4.82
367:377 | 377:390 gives 4.66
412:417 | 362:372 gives 5.64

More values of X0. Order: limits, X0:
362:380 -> 4.61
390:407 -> 3.91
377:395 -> 5.10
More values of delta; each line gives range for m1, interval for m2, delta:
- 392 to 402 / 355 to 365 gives 3.5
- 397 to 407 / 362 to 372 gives 3.7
